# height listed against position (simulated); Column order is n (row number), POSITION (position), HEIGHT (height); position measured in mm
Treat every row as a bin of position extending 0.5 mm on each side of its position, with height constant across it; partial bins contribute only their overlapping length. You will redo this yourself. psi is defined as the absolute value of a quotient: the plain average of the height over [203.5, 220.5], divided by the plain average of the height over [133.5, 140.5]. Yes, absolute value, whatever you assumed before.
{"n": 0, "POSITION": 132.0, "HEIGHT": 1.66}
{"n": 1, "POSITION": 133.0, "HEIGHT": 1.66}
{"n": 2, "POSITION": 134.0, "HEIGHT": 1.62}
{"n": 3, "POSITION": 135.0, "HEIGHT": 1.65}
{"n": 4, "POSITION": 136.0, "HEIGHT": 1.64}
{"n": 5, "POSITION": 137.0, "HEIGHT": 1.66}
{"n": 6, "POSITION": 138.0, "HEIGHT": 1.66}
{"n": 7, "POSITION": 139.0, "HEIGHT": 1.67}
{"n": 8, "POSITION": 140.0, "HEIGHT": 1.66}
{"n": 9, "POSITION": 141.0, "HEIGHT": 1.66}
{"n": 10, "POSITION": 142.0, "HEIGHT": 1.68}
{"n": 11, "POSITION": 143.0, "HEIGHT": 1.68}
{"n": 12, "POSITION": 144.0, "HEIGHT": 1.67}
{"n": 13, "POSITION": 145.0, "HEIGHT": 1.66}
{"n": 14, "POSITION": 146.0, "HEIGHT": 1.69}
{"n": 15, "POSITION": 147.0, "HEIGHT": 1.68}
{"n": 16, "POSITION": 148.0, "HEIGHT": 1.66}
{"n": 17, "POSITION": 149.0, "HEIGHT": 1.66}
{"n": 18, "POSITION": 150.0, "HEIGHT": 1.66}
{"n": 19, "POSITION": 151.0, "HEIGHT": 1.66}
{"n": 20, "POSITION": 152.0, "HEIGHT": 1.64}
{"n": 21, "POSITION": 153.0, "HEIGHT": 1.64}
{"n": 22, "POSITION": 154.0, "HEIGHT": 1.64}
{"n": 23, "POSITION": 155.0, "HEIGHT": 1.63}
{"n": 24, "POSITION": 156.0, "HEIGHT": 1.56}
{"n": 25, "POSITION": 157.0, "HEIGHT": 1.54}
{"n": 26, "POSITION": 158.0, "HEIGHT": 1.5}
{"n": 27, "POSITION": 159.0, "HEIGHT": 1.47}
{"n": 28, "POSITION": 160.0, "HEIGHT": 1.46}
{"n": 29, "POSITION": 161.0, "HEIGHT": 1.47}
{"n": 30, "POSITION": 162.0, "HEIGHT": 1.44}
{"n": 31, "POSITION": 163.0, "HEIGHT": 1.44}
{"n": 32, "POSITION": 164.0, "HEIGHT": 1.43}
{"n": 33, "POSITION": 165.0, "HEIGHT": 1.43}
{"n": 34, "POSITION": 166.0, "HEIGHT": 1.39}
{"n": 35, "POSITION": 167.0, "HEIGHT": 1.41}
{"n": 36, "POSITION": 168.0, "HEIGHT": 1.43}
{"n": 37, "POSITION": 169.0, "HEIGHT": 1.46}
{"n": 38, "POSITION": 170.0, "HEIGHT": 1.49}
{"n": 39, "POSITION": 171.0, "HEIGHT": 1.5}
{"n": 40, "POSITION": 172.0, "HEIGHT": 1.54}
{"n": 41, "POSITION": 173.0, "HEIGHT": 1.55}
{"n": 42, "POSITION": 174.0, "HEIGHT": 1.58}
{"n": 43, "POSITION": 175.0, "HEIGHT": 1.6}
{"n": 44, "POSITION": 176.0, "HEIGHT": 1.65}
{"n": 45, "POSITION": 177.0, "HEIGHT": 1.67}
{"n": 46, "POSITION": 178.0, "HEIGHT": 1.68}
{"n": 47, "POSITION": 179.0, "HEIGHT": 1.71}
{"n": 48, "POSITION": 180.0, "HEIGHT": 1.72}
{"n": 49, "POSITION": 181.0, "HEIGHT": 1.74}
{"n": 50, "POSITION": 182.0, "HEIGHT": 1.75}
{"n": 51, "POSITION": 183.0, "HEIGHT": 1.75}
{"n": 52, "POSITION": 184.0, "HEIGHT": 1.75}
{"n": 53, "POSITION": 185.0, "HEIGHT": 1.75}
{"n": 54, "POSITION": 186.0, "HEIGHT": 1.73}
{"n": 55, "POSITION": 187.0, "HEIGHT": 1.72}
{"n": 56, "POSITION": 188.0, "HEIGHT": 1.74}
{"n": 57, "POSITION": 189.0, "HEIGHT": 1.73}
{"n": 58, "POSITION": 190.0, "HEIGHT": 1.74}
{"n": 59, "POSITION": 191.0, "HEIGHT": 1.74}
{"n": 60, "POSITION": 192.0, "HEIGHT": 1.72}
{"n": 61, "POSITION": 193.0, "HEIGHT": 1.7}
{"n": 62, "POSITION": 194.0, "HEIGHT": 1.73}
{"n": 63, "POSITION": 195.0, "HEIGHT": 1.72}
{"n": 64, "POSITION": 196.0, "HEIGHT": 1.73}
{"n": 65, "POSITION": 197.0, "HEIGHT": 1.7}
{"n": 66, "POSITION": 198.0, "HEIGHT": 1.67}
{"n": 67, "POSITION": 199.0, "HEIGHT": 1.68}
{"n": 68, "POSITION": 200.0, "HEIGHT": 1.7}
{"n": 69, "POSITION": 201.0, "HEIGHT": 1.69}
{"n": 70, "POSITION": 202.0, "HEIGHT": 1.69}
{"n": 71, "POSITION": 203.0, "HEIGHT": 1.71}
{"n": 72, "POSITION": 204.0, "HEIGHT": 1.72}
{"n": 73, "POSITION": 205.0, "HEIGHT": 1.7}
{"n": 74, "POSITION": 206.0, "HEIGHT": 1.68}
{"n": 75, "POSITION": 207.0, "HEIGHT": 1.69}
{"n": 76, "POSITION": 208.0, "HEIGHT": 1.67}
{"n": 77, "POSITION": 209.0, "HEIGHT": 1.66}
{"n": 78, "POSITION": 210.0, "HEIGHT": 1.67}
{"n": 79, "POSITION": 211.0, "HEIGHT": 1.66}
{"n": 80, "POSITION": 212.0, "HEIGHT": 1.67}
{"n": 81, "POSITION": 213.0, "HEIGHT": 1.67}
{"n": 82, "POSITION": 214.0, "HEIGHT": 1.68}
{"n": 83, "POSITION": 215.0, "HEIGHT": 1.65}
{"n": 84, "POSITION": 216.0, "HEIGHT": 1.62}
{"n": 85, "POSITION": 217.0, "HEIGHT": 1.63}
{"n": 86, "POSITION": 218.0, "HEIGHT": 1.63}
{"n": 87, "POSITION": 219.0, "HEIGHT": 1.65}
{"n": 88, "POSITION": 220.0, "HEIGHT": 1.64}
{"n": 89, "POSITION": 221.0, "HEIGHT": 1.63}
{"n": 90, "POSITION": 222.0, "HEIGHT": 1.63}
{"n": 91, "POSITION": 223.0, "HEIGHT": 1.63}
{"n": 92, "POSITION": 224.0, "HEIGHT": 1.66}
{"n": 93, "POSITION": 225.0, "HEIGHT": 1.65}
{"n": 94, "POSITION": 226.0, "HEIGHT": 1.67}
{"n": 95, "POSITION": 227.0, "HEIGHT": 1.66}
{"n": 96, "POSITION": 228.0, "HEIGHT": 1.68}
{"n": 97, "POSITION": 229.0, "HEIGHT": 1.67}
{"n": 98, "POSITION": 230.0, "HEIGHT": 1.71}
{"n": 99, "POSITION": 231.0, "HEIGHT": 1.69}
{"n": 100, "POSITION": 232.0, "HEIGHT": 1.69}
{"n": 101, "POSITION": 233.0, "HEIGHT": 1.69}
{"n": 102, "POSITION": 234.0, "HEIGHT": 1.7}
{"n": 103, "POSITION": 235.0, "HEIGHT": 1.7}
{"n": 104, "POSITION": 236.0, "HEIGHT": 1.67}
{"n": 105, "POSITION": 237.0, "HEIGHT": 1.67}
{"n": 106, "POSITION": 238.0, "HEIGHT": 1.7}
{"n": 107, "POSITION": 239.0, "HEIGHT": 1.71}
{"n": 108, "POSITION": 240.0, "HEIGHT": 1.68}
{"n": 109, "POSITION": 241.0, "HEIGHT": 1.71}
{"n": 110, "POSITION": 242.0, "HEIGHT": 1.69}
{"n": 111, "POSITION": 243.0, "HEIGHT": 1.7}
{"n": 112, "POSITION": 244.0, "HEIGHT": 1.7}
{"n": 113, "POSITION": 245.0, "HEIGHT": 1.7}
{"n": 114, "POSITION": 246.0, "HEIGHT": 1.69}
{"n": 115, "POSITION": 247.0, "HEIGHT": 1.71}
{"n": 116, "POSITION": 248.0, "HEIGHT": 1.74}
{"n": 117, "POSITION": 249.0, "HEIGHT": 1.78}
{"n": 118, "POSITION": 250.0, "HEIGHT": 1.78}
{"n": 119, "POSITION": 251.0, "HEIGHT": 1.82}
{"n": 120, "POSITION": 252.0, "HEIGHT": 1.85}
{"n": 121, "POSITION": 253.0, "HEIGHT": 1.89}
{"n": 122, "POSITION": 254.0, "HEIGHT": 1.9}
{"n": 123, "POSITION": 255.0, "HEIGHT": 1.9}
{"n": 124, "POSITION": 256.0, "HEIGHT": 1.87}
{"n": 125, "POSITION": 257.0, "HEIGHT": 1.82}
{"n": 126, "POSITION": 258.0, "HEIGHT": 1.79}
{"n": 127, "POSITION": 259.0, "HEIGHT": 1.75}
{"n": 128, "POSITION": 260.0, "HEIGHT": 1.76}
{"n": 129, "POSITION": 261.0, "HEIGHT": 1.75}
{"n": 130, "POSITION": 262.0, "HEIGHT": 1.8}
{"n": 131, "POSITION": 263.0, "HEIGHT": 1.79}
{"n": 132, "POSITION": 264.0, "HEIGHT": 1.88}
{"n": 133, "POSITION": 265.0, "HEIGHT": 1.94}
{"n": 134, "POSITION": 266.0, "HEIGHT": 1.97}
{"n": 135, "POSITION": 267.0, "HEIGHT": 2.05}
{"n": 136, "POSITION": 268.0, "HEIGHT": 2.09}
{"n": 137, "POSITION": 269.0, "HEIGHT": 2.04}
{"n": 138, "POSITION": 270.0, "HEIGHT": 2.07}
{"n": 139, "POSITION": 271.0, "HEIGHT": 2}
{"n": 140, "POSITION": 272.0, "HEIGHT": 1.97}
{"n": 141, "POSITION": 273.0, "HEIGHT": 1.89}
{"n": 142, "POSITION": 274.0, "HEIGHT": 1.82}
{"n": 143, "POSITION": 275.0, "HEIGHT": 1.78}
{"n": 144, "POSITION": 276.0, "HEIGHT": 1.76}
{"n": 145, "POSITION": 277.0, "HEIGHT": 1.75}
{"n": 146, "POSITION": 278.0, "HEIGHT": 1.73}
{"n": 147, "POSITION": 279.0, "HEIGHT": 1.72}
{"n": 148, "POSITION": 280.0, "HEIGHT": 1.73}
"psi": 1.01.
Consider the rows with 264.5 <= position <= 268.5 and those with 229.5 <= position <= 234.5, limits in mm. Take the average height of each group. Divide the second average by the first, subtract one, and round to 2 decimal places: -0.16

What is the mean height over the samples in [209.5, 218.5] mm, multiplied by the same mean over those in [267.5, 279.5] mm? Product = 3.1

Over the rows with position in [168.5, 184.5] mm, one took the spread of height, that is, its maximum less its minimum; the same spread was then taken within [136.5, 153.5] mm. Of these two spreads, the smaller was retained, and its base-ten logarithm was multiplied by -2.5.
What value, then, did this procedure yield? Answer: 3.3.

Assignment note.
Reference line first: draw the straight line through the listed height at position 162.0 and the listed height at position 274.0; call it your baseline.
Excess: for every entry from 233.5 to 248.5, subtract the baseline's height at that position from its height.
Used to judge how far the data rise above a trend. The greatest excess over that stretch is 0.02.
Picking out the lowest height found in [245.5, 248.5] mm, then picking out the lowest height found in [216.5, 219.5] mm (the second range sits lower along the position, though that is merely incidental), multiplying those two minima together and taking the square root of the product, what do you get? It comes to 1.66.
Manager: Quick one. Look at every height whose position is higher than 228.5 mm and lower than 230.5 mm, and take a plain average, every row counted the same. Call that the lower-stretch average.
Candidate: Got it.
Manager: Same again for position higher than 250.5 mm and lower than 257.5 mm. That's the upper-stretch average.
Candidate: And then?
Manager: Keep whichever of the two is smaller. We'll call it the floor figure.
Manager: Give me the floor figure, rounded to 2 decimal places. 1.69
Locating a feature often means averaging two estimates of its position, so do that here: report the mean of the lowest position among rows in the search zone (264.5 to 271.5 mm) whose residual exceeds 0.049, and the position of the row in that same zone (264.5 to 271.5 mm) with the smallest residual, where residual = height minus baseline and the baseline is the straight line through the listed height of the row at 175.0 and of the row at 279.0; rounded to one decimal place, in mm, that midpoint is 265.0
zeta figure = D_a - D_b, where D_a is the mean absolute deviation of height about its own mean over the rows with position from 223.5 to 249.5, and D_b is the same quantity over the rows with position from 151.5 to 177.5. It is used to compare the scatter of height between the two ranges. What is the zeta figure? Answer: -0.057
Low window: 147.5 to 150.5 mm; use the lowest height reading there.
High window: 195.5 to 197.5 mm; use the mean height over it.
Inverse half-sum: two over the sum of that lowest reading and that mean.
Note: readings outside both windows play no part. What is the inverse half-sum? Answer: 0.593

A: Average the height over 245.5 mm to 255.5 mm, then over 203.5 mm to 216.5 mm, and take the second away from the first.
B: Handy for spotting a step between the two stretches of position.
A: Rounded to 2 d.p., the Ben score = 0.13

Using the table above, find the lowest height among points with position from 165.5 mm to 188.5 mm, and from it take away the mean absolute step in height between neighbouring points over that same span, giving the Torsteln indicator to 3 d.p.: 1.371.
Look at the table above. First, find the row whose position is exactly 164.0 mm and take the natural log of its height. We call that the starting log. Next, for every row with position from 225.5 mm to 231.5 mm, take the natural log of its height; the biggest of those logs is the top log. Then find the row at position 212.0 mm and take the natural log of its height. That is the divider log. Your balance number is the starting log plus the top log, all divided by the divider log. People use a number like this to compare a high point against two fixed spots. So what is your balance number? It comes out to 1.74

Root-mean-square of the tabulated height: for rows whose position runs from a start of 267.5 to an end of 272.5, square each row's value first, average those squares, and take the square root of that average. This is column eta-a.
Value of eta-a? 2.03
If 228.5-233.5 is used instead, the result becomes 1.69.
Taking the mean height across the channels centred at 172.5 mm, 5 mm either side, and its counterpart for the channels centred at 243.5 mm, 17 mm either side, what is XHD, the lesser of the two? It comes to 1.55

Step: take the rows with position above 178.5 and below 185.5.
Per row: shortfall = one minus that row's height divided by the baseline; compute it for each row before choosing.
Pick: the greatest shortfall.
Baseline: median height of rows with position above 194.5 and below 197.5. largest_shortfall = 0.006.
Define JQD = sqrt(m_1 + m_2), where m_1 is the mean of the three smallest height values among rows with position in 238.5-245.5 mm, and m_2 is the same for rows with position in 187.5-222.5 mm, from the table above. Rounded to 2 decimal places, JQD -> 1.82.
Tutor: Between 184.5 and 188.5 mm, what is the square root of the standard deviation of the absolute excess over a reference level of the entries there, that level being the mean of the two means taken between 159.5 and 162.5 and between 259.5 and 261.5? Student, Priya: 0.11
